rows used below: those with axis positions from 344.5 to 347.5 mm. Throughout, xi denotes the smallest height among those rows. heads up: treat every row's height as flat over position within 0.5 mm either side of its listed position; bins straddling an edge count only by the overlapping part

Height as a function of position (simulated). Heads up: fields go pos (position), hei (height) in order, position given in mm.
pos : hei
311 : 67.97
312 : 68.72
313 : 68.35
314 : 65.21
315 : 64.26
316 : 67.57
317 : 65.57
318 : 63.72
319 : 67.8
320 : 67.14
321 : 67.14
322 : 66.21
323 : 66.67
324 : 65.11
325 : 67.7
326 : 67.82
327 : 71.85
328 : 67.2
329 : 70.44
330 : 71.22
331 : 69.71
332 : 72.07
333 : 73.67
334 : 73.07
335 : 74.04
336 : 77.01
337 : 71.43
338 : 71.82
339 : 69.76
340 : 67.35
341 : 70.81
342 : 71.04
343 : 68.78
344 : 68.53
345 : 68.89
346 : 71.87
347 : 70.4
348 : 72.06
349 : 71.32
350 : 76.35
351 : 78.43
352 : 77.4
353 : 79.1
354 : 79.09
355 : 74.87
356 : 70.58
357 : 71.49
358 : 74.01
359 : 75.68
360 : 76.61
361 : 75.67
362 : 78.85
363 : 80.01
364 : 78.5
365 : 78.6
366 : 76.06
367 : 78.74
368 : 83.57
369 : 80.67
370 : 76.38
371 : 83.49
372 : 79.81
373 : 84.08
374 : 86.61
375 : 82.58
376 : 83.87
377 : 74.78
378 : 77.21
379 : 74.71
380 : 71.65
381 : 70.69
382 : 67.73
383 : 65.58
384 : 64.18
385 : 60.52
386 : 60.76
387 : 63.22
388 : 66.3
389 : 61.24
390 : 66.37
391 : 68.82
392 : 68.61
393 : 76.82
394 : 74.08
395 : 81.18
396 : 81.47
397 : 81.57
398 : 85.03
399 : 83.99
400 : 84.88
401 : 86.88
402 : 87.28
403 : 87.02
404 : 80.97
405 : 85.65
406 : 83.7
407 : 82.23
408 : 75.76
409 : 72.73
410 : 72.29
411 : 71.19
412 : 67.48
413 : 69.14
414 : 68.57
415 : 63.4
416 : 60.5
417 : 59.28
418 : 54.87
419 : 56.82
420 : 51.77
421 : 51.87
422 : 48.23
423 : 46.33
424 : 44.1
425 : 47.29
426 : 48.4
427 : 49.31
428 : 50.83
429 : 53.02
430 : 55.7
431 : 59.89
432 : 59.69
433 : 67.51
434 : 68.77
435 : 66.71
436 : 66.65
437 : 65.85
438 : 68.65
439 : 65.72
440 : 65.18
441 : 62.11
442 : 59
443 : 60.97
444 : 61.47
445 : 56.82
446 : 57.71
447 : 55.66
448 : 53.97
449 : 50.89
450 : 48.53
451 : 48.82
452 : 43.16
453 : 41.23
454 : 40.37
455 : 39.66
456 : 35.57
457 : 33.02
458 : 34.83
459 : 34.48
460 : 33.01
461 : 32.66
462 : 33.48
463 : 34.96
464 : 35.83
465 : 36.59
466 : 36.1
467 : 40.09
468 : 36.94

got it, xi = 68.89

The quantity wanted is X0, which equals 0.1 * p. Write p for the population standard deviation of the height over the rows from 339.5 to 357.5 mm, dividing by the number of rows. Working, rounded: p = 3.7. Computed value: 0.37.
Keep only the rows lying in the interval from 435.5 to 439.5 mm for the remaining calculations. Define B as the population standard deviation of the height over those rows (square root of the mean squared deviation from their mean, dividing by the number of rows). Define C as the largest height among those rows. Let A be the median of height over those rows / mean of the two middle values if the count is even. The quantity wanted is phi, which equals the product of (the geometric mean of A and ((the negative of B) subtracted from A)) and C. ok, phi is 4588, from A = 66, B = 1.2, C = 68.65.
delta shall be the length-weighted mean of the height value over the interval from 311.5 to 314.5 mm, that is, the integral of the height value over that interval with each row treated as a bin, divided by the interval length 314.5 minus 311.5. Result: 67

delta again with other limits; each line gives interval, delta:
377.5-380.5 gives 75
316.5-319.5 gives 66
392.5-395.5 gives 77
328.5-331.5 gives 70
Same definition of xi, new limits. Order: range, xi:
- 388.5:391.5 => 61.24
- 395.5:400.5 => 81.47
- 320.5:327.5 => 65.11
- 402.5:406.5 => 80.97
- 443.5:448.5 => 53.97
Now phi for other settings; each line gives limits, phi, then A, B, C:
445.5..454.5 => 2984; 49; 5.9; 57.71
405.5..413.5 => 6295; 73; 5.5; 83.7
